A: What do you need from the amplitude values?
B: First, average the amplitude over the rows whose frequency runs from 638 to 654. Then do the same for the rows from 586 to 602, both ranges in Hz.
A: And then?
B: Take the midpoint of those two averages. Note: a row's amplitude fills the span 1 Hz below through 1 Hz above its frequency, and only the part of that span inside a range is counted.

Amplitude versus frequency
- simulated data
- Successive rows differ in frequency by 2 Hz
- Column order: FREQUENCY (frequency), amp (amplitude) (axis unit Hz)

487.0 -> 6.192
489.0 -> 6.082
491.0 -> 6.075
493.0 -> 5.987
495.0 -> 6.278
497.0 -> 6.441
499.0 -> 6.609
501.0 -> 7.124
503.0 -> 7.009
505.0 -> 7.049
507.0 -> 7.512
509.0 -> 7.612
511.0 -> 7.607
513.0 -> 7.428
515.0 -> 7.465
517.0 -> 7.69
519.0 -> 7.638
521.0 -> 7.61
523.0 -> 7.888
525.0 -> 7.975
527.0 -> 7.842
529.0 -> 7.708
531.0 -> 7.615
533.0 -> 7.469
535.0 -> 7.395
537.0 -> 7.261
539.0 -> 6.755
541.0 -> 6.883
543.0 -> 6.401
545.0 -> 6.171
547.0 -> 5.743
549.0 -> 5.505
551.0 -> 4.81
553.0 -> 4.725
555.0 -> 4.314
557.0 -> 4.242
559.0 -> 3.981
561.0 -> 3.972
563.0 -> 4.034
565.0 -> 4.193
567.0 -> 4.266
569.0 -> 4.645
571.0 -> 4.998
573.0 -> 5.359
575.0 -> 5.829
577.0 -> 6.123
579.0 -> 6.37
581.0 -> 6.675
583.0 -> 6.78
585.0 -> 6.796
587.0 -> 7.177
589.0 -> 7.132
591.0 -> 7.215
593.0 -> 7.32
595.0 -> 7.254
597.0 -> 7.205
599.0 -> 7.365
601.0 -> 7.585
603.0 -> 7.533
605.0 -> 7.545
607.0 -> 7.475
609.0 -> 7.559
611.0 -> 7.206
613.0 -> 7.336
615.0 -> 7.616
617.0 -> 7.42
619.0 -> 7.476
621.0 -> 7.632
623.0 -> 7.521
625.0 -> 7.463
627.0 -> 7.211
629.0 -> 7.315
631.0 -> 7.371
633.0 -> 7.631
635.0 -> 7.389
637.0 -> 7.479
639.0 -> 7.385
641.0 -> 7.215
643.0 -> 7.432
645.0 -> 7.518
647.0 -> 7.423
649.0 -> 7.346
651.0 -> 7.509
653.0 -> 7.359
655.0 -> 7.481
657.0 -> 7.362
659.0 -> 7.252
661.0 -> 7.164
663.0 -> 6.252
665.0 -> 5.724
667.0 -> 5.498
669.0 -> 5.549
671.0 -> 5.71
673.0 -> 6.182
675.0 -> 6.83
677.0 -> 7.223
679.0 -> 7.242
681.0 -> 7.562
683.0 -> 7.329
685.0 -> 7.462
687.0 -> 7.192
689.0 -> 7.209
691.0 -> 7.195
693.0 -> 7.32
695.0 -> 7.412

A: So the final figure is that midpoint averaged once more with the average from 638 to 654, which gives 7.4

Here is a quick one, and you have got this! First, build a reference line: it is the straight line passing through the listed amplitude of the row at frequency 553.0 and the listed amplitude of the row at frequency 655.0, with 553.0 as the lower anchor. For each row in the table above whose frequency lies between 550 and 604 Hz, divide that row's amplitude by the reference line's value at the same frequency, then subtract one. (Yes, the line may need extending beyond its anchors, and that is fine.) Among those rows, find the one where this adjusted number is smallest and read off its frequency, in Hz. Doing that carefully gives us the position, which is 561.0 Hz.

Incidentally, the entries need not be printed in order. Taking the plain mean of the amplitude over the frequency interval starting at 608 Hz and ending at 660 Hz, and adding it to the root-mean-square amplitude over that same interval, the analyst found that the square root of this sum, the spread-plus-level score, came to 3.85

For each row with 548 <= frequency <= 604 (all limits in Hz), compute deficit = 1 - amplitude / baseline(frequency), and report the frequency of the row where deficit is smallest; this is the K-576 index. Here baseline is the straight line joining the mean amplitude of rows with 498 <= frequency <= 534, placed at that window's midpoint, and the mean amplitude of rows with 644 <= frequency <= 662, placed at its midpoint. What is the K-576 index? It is 601.0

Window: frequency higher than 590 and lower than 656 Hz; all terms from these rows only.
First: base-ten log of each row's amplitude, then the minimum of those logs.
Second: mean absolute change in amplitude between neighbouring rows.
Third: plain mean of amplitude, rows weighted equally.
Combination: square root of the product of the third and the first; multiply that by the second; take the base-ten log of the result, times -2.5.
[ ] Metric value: 1.2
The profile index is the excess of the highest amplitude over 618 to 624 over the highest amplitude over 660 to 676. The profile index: 0.47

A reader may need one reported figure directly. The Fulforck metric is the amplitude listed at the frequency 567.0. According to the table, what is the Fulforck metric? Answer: 4.266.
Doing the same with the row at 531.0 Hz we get 7.615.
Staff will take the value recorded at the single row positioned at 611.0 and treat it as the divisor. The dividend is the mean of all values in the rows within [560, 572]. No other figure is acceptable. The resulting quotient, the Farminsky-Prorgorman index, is 0.60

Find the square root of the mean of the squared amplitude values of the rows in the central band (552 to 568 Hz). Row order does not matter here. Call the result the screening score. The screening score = 4.2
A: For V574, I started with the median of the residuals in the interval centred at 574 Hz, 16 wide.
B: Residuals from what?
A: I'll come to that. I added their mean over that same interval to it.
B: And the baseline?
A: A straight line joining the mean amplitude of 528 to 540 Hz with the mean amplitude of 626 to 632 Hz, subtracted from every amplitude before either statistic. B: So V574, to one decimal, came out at -3.5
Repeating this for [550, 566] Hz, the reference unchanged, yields -6.2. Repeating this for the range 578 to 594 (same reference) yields -0.8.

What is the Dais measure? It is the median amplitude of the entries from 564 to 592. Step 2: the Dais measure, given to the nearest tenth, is 6.2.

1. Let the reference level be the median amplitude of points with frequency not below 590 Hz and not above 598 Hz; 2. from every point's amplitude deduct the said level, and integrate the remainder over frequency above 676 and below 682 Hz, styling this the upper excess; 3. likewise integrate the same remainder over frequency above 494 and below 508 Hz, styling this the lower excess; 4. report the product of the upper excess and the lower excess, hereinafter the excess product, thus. -3.4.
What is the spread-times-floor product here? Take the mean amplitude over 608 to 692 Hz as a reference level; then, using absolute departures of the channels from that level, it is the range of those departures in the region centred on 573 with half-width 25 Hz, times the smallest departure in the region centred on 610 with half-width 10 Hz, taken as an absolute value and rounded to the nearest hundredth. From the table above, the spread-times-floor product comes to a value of 0.18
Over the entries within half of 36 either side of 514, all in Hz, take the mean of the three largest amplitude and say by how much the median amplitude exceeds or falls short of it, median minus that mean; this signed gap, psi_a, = -0.29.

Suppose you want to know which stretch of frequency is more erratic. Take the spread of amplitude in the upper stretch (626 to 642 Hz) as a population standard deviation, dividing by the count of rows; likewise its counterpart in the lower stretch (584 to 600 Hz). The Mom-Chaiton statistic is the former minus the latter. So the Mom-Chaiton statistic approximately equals 0.0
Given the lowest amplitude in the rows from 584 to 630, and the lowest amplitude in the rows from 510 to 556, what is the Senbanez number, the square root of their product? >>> 5.4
